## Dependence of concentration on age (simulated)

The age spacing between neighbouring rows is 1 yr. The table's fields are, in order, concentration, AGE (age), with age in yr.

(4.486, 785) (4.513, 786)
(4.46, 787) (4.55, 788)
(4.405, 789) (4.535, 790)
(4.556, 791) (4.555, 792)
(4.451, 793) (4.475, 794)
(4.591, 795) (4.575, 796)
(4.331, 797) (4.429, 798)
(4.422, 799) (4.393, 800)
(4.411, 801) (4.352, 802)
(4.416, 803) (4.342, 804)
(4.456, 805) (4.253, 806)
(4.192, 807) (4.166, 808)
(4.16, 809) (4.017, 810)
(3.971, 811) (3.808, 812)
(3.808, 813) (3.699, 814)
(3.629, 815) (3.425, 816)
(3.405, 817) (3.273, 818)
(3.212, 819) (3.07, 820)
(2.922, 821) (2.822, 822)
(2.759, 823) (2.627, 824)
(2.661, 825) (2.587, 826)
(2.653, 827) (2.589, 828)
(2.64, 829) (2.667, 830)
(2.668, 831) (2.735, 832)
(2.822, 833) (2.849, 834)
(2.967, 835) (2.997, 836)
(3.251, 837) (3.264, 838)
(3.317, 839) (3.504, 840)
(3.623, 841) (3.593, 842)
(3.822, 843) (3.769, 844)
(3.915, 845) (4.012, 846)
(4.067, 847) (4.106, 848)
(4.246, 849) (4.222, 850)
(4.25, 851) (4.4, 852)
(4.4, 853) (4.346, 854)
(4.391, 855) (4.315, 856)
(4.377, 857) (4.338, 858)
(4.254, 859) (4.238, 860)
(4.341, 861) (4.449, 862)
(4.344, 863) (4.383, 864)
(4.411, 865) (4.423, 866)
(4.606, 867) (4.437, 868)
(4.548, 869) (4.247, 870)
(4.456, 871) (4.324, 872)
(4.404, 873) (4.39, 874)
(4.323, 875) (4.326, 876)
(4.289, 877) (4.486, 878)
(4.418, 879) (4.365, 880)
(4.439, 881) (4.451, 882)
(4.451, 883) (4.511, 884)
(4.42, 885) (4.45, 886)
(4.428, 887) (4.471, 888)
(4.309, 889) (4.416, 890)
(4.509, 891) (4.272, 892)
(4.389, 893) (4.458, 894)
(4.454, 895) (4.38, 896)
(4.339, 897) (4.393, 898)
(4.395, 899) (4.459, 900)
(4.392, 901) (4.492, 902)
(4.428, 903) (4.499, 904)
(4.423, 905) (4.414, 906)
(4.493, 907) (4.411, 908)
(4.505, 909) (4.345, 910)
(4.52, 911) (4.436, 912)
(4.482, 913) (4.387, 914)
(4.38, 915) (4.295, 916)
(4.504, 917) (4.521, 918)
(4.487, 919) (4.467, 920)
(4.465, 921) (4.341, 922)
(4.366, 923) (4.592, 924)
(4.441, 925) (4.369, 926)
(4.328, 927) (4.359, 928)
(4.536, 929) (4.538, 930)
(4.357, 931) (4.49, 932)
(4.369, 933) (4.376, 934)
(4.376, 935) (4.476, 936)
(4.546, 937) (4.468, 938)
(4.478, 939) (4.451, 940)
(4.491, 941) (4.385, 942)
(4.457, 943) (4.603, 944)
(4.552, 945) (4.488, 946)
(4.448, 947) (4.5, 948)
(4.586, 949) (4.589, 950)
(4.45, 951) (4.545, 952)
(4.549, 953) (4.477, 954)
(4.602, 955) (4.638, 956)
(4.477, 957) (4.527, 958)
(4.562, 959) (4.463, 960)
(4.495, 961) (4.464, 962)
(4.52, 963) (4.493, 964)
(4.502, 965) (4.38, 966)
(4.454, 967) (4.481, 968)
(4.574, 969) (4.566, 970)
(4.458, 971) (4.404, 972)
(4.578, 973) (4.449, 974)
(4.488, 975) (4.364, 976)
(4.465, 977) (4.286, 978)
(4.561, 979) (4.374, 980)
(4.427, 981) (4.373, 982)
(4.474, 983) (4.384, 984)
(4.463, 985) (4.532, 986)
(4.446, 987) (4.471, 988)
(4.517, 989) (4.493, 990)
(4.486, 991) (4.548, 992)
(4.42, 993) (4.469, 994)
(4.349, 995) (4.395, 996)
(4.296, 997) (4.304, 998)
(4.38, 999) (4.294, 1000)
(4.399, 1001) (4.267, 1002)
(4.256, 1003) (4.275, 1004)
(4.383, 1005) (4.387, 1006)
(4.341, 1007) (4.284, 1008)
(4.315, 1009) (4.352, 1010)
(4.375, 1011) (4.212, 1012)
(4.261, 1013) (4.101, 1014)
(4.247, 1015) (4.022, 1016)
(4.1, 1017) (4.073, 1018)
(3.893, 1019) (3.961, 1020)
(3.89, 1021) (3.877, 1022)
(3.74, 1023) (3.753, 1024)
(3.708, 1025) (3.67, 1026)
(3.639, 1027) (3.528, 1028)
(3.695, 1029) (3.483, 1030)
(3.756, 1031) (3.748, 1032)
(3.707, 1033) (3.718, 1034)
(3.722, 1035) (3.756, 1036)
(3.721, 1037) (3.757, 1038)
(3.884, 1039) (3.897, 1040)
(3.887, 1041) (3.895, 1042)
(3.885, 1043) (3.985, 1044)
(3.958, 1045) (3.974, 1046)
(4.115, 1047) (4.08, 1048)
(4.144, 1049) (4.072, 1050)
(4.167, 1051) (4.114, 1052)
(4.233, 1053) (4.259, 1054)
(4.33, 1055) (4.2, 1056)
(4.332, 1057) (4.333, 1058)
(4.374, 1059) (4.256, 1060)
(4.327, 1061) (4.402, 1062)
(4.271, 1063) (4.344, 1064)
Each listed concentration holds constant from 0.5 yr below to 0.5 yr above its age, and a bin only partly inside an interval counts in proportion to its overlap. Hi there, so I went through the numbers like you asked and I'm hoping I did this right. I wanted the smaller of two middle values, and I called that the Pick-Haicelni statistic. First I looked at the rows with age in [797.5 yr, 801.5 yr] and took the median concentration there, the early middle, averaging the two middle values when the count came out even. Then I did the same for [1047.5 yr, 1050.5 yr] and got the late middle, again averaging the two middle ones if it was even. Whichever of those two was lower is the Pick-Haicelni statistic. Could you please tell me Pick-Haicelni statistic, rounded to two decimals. 4.08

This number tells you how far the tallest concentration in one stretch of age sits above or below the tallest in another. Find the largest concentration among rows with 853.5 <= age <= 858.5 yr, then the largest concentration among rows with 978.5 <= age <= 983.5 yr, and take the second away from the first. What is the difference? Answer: -0.17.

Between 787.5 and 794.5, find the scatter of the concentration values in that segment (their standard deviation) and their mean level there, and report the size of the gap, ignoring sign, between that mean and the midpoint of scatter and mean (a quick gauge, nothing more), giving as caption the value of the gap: 2.22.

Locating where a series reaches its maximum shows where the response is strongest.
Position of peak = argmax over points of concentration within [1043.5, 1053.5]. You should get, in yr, 1053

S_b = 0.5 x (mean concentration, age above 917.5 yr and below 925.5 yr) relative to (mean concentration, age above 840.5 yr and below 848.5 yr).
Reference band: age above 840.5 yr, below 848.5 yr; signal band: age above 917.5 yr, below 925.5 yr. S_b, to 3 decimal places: 0.577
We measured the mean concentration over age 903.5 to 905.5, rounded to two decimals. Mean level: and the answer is 4.46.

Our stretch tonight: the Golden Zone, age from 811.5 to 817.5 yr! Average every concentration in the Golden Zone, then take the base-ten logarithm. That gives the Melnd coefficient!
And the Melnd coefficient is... 0.56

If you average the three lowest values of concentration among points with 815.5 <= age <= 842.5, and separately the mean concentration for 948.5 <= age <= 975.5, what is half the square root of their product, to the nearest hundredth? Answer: 1.71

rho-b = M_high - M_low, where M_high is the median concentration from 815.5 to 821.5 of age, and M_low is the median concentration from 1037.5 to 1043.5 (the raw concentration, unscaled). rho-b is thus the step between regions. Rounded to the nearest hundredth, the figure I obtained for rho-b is -0.64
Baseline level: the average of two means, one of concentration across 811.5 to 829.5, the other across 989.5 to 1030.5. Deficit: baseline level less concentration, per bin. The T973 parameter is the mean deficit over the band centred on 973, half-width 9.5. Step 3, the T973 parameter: -0.84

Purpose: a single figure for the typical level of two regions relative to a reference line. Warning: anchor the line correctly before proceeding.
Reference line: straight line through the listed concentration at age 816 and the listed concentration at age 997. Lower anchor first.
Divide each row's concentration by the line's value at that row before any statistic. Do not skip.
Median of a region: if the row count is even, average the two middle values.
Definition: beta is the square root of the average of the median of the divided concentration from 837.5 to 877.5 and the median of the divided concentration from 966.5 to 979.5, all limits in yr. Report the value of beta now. 1.06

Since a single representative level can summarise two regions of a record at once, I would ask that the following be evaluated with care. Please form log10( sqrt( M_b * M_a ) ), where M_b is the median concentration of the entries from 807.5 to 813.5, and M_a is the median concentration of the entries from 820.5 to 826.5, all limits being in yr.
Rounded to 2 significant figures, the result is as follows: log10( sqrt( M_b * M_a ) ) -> 0.52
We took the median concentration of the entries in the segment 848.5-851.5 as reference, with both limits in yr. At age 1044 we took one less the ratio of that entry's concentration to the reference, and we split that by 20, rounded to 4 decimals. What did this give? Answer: 0.0031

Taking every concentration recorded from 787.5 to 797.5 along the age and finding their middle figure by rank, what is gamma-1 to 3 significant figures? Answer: 4.54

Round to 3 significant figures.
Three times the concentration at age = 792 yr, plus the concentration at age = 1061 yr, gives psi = 18.0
